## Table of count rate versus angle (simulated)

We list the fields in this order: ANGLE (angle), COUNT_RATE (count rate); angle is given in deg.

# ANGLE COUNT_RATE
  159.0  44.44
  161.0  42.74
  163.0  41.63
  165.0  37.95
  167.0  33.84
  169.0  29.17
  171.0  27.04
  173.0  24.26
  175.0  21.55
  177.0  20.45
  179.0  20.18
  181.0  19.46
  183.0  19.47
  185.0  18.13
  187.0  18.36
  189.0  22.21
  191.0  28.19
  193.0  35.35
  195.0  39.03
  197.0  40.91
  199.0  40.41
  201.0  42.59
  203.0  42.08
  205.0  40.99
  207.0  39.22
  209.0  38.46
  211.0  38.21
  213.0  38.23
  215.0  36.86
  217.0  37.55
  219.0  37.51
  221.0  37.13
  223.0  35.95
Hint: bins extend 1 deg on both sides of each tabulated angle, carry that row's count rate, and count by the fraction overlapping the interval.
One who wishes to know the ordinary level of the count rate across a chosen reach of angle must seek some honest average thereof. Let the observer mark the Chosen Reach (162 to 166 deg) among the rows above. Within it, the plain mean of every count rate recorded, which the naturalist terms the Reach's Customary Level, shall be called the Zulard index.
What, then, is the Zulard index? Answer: 40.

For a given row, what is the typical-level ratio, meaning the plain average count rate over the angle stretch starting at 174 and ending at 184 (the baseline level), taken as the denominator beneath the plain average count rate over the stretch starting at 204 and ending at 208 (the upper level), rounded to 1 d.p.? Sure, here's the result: 2.0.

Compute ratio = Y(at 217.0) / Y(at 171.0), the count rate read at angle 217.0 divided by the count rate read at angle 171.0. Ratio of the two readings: 1.4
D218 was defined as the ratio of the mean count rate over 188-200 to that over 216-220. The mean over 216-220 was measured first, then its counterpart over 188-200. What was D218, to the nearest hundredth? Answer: 0.92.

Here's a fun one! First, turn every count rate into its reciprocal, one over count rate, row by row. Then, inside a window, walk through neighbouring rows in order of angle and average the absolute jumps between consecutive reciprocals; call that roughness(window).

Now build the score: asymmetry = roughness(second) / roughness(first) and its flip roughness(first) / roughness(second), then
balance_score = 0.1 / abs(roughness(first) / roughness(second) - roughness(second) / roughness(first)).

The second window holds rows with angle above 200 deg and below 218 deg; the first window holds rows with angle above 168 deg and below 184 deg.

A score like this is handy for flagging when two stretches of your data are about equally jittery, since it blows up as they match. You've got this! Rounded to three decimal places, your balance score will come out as 0.022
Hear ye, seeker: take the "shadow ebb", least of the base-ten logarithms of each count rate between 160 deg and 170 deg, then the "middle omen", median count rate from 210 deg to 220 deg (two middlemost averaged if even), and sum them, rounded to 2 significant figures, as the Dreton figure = 39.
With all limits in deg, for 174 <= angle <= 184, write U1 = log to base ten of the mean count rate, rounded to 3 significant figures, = 1.31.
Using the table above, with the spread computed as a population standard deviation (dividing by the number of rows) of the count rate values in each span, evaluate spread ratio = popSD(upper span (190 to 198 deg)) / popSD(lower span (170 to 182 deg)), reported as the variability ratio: 1.82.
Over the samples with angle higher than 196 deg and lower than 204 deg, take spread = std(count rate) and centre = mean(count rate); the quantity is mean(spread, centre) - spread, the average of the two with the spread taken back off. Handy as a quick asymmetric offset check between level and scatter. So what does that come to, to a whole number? 20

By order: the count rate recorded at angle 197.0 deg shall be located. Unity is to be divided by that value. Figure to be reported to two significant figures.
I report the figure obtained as 0.024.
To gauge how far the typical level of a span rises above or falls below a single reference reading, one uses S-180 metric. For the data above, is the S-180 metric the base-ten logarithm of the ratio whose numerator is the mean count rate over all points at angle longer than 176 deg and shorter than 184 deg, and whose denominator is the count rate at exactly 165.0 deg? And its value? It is -0.28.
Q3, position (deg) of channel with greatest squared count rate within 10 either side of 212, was 203.0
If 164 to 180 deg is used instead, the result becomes 165.0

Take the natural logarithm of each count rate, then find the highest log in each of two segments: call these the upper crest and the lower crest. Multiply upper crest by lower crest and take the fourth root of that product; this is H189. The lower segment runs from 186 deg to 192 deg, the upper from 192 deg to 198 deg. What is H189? 1.88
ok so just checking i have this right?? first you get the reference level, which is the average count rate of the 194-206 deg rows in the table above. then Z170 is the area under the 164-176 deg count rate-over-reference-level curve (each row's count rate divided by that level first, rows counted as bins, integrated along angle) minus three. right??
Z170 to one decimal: 5.5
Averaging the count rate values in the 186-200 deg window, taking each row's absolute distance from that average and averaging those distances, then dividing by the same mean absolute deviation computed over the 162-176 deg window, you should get 1.30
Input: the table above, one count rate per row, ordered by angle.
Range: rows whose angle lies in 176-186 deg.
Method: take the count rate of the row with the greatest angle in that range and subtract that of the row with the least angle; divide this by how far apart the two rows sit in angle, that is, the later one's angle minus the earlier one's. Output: -0.3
